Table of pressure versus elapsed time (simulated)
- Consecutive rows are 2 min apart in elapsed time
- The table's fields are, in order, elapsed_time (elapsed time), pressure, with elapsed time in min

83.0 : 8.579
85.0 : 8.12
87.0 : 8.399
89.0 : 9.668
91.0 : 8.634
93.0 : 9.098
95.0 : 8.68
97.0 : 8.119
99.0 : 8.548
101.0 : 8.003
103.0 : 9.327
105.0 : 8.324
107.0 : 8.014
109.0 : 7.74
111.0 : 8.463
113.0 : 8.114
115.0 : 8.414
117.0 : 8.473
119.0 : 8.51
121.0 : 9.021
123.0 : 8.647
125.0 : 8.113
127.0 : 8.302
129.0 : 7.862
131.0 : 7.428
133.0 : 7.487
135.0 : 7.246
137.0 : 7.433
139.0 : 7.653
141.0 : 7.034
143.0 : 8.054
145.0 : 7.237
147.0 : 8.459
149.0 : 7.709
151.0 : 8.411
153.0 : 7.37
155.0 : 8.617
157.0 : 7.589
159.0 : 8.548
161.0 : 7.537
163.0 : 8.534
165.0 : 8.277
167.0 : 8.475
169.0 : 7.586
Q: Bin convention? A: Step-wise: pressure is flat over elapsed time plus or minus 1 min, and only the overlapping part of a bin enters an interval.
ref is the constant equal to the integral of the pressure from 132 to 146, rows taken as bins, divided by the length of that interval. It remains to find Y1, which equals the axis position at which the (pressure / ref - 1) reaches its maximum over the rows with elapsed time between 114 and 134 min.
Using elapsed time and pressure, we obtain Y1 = 121.0 min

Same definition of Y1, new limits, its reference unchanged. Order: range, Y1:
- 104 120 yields 119.0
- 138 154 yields 147.0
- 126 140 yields 127.0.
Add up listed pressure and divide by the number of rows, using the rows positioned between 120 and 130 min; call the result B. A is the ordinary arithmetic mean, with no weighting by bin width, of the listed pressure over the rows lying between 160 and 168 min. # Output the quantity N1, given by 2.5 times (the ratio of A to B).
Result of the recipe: 2.45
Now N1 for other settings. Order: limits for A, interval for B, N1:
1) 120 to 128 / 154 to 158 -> 2.63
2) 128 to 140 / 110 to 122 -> 2.21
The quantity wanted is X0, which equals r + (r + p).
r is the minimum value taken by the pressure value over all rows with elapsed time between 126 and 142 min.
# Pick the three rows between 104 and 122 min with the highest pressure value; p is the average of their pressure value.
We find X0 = 22.7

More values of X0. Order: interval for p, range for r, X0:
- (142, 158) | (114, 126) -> 24.7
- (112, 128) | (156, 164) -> 23.8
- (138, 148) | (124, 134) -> 22.9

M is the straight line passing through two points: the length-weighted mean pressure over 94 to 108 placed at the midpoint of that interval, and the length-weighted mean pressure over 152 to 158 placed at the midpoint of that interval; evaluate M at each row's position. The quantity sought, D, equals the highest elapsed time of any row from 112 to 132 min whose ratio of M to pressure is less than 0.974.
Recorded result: 123.0 min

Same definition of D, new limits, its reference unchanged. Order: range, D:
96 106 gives 103.0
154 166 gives 165.0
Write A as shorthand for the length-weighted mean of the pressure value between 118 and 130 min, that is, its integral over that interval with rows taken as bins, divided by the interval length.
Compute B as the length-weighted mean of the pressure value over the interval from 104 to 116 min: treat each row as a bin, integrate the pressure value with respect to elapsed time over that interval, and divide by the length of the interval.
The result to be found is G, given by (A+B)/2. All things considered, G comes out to 8.29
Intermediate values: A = 8.41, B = 8.2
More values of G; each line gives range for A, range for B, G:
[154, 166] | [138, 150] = 7.94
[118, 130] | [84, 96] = 8.59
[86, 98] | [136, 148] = 8.21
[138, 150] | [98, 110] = 8.01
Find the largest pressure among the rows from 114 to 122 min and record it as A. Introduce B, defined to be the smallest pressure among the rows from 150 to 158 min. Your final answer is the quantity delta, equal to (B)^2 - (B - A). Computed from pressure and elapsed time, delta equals 56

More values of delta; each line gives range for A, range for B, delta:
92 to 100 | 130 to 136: 54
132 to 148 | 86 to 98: 66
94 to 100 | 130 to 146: 51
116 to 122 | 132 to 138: 54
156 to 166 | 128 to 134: 56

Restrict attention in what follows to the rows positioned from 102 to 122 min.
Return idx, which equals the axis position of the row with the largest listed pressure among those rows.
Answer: 103.0 min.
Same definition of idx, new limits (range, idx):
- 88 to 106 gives 89.0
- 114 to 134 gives 121.0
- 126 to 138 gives 127.0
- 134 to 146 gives 143.0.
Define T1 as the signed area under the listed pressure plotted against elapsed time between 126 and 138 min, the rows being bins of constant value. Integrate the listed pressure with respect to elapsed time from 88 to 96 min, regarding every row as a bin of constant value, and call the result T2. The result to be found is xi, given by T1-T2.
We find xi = 19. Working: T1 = 92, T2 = 72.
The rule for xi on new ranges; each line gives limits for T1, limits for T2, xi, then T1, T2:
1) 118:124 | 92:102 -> -33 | 52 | 85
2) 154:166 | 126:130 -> 66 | 98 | 32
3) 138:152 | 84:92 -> 39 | 109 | 70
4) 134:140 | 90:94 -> 9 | 45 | 35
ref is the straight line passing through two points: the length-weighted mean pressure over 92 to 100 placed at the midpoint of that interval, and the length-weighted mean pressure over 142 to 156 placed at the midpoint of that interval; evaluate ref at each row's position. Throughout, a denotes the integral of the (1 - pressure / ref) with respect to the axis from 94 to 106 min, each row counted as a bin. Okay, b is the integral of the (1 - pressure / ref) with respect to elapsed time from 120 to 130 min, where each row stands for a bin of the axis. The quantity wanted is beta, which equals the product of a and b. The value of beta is -0.013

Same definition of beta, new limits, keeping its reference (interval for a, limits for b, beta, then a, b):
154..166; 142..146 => -0.101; -0.51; 0.20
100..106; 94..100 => -0.002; -0.02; 0.10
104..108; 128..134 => 0.067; 0.15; 0.44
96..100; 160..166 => -0.028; 0.12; -0.23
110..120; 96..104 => -0.001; -0.01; 0.06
